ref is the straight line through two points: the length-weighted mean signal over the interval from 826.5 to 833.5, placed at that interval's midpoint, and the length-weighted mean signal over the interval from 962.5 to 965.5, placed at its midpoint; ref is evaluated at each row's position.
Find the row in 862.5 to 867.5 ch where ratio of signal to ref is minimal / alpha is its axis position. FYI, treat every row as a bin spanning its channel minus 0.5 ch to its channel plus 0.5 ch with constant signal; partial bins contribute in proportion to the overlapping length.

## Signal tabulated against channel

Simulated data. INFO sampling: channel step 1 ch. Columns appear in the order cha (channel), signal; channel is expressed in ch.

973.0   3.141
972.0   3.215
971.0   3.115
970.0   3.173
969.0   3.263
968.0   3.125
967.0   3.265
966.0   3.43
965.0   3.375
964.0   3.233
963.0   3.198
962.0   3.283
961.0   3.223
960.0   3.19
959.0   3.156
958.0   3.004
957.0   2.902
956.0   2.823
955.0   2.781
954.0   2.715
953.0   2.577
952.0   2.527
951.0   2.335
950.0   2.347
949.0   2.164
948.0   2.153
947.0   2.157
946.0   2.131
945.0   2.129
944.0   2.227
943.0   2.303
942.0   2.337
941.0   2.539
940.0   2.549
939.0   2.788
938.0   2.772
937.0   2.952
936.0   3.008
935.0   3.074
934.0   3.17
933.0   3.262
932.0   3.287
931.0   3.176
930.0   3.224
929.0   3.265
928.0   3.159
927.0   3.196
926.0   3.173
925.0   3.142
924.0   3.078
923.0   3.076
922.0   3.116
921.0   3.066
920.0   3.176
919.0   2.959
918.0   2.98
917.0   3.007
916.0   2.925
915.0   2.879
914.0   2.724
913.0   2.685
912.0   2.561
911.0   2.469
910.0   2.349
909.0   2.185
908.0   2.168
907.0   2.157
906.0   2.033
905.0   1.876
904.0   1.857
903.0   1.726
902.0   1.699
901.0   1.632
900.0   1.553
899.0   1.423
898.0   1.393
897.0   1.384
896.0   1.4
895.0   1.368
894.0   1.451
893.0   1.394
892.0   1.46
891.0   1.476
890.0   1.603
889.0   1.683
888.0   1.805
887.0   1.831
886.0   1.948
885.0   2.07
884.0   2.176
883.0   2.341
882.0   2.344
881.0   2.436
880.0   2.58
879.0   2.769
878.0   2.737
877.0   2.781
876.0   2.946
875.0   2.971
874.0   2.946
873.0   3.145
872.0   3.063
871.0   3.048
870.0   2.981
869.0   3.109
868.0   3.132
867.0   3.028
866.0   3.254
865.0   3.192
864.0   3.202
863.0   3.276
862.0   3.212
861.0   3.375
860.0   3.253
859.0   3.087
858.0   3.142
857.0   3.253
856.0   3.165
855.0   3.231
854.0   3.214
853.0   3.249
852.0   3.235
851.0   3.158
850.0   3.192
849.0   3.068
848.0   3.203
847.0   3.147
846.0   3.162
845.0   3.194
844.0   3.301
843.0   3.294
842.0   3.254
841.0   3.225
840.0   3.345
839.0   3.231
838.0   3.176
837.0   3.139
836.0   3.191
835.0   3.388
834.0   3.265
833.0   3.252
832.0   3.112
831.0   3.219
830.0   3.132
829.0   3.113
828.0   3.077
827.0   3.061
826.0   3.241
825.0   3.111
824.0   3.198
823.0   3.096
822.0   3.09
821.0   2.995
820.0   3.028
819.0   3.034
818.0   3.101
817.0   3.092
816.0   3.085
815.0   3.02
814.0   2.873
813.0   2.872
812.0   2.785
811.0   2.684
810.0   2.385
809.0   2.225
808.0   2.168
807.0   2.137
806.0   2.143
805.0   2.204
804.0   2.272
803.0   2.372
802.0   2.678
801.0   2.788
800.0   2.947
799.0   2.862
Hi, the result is 867.0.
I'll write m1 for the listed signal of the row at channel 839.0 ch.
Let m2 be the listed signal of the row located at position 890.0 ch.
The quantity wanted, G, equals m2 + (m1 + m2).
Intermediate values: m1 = 3.231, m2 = 1.603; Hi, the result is 6.4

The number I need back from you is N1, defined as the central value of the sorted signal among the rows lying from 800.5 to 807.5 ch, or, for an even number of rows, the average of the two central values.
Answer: 2.27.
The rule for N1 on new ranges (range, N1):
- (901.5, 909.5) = 1.95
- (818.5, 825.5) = 3.09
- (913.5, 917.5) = 2.90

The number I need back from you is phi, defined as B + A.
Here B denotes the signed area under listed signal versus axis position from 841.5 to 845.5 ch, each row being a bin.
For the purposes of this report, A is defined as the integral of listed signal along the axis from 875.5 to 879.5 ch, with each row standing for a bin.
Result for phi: 24.3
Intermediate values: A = 11.2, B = 13.0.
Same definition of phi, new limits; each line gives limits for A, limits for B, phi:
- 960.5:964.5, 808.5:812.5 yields 23.0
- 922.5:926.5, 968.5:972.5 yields 25.2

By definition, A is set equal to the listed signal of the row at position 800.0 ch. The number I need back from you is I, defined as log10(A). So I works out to 0.47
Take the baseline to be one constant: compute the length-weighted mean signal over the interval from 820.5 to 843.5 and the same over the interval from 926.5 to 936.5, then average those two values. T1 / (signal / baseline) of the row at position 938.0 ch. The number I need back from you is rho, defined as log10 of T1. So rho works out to -0.060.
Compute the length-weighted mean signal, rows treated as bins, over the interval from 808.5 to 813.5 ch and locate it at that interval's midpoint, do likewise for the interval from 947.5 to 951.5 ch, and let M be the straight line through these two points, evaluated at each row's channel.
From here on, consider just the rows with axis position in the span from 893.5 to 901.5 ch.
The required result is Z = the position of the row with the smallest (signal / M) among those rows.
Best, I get 895.0 ch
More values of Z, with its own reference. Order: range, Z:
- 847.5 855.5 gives 849.0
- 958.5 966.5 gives 959.0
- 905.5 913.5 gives 906.0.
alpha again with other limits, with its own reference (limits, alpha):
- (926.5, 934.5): 928.0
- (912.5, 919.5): 913.0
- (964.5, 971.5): 971.0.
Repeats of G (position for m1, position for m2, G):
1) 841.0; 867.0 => 9.3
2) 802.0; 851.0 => 9.0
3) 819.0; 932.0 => 9.6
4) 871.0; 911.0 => 8.0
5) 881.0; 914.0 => 7.9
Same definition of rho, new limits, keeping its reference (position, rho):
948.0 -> -0.170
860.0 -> 0.010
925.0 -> -0.006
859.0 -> -0.013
